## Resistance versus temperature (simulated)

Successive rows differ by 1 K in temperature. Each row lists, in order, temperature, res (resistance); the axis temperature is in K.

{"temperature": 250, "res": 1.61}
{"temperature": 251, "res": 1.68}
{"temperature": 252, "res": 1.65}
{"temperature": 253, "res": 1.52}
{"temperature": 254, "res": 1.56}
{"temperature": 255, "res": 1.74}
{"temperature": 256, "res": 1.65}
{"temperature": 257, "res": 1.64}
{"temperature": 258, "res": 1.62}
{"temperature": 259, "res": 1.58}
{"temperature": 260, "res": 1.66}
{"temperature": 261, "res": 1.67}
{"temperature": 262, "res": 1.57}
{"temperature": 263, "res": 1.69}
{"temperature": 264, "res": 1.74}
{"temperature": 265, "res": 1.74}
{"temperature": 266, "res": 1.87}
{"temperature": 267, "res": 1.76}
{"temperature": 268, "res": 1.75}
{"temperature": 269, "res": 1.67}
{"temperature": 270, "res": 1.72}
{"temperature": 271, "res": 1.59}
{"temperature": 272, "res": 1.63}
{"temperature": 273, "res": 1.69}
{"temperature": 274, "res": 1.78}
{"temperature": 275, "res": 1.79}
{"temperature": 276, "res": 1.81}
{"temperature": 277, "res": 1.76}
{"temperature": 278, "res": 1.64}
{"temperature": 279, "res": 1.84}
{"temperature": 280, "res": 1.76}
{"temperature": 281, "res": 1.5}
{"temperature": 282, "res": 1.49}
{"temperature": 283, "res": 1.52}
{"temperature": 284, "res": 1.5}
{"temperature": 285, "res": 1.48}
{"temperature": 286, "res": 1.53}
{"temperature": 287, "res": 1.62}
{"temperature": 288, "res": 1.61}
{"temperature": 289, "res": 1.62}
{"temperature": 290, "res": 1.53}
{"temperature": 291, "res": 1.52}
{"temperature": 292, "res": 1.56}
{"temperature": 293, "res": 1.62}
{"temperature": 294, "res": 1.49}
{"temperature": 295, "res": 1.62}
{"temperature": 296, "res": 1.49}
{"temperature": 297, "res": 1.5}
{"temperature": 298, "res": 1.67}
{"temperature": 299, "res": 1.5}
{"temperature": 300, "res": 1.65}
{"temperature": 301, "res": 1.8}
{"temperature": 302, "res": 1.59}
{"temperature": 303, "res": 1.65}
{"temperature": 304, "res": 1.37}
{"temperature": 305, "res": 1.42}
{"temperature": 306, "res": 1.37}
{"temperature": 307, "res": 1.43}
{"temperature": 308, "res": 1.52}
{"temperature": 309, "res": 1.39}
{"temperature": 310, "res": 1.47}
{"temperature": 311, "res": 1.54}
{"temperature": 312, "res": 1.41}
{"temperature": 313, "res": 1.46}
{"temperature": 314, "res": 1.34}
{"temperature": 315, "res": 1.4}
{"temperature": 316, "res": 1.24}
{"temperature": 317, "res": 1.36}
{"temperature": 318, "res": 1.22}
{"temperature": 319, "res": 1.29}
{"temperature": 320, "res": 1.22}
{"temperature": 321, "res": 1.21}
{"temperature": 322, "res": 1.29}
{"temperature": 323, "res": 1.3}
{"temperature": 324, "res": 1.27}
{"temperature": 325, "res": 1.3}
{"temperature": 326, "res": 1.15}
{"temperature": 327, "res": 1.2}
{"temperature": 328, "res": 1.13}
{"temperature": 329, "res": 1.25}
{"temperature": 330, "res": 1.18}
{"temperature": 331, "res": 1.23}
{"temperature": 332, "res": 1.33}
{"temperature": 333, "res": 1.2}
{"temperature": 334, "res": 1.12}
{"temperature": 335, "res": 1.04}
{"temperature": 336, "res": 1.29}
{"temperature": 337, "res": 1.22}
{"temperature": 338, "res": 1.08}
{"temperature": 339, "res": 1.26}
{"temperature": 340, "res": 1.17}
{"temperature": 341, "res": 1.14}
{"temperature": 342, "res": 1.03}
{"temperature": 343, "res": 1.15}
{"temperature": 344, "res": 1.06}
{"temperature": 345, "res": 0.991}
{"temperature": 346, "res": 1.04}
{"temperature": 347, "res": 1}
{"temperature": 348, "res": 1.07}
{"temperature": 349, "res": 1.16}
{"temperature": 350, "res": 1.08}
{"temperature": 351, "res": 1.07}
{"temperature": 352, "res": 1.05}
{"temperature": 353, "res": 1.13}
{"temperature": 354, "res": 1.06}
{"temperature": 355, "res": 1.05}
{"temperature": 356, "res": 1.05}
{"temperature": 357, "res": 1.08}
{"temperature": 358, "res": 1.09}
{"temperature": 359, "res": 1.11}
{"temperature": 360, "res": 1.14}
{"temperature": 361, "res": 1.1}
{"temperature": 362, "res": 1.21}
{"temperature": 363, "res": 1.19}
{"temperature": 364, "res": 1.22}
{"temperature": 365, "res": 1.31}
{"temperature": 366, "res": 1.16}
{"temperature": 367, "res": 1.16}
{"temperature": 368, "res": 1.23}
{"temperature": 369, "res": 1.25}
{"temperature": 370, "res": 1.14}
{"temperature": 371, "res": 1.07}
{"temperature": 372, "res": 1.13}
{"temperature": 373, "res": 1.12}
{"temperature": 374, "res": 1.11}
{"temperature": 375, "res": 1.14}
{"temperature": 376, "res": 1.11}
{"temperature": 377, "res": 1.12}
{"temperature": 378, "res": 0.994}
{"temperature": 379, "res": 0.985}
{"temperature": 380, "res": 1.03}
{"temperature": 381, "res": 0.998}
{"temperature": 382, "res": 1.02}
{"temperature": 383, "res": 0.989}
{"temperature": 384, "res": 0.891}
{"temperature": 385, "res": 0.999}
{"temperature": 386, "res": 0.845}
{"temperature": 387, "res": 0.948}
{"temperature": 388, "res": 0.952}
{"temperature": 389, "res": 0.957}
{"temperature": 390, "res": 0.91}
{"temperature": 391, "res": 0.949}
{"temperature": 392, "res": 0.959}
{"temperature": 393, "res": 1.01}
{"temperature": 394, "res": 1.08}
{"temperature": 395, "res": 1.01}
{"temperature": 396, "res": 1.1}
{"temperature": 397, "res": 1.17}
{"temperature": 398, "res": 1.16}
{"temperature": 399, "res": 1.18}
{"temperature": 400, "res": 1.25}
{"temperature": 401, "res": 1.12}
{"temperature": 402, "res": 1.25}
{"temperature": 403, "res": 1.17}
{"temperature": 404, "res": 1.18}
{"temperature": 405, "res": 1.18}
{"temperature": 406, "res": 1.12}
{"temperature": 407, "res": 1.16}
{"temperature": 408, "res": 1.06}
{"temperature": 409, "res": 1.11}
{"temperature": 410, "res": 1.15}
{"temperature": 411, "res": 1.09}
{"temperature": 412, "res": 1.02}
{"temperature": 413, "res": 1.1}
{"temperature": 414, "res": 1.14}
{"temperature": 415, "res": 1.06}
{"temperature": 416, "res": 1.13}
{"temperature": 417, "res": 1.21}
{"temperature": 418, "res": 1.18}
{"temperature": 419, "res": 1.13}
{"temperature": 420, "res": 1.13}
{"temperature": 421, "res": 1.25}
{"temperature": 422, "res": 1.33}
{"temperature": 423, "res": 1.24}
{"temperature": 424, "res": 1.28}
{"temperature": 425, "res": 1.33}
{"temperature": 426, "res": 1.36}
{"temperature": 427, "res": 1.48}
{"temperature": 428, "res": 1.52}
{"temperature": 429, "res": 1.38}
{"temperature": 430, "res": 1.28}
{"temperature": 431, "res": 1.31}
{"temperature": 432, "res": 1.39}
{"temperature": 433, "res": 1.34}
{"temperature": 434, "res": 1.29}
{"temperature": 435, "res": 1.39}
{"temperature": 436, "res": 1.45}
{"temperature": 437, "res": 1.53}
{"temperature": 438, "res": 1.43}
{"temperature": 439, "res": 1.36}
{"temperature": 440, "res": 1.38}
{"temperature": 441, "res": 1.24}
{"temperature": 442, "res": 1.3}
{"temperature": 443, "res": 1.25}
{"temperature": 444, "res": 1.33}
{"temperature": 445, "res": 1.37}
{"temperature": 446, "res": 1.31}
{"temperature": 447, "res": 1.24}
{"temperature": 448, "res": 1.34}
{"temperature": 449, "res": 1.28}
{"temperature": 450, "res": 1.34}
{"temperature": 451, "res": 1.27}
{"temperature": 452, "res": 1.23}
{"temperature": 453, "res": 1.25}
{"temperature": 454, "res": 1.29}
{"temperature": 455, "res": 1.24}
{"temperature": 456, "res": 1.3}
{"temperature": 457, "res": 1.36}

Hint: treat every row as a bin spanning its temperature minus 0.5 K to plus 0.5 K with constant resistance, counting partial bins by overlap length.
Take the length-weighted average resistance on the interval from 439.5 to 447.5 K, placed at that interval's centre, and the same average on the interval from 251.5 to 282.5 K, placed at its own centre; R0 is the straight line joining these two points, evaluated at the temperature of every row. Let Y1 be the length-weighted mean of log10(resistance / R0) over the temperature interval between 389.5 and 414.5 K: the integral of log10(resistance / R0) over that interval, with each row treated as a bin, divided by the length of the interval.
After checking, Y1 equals -0.10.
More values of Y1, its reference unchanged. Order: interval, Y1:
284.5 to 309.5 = -0.02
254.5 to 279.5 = 0.01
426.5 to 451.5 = 0.01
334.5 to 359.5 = -0.14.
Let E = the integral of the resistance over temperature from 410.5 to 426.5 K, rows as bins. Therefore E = 19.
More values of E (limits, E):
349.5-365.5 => 18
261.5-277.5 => 28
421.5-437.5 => 22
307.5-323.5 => 22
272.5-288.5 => 26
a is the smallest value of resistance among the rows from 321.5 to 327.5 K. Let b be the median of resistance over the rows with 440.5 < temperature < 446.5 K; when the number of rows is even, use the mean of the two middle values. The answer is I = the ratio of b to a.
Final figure 1.1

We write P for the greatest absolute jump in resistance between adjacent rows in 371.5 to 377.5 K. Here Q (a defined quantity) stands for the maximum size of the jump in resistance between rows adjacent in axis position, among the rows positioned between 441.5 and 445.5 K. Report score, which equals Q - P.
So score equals 0.05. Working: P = 0.03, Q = 0.08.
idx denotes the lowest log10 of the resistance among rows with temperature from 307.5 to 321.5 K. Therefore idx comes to 0.08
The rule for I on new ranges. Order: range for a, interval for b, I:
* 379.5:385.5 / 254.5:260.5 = 1.8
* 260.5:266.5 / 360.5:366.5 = 0.8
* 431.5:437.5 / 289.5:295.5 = 1.2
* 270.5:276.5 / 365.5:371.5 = 0.7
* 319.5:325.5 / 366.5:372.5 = 1.0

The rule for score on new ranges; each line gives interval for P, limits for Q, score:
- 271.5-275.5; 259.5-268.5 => 0.04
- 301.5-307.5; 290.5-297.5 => -0.15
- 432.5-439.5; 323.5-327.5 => 0.05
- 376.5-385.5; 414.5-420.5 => -0.05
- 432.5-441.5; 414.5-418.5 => -0.06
